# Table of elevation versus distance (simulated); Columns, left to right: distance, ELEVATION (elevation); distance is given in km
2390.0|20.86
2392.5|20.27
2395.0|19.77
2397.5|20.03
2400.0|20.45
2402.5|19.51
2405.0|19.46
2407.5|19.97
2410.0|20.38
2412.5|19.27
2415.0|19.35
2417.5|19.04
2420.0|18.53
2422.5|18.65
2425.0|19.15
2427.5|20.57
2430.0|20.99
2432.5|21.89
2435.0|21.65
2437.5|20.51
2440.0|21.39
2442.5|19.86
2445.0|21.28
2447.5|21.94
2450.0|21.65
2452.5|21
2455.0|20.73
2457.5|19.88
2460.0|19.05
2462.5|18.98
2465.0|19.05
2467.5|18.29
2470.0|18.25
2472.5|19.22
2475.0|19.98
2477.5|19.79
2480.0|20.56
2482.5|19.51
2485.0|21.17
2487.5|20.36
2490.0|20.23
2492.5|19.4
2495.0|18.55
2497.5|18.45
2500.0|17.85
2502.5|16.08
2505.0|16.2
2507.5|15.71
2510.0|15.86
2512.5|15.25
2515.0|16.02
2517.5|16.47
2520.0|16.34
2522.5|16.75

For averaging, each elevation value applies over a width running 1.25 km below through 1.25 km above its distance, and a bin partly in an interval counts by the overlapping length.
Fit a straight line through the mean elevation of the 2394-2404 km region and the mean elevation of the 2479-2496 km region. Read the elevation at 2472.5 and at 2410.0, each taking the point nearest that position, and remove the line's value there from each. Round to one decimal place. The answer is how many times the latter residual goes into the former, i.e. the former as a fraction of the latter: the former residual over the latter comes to -1.7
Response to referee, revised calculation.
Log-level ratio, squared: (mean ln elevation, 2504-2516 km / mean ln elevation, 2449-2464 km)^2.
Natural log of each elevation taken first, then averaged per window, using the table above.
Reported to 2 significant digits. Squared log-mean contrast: 0.84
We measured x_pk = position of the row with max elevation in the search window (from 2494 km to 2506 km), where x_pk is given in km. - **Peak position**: 2495.0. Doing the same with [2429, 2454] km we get 2447.5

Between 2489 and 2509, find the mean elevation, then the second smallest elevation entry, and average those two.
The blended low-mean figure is 16.9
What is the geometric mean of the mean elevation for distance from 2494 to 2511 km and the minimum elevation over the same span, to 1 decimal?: 16.3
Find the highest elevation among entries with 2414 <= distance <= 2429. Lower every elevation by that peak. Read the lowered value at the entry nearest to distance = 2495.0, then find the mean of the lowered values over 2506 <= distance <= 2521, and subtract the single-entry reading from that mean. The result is -2.6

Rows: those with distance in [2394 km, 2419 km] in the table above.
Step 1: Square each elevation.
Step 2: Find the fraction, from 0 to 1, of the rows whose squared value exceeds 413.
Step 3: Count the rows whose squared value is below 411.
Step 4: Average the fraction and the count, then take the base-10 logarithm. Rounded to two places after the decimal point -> 0.61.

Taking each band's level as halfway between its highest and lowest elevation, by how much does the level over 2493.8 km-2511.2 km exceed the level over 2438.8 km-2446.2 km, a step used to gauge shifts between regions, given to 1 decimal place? -3.5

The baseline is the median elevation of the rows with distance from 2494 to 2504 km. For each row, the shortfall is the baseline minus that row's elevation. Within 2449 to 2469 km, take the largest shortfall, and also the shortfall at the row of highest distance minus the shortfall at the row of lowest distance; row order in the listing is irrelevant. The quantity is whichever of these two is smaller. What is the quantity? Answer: -0.1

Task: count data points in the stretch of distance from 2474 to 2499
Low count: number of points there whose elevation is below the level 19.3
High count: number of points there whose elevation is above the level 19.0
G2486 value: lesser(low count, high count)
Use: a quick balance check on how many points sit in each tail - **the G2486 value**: 2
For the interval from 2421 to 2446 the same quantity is 2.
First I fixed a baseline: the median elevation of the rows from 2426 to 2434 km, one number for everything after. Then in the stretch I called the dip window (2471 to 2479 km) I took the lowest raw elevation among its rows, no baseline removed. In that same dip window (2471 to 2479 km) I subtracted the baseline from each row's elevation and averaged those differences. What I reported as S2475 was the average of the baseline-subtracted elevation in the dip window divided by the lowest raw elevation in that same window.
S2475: -0.07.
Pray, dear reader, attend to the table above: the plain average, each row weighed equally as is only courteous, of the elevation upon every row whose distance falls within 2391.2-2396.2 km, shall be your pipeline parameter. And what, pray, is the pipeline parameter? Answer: 20.0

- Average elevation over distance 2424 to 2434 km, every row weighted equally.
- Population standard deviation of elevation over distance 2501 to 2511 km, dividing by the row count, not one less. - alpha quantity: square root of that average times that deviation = 2.0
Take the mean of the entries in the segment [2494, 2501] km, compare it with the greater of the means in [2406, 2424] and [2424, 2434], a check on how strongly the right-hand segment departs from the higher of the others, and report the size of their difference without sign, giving 2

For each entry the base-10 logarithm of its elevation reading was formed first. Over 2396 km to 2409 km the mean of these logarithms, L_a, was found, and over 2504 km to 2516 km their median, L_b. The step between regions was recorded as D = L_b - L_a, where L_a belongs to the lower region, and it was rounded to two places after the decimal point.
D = -0.10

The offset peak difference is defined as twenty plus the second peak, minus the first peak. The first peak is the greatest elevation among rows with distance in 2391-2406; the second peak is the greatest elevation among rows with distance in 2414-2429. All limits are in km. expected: 20.1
